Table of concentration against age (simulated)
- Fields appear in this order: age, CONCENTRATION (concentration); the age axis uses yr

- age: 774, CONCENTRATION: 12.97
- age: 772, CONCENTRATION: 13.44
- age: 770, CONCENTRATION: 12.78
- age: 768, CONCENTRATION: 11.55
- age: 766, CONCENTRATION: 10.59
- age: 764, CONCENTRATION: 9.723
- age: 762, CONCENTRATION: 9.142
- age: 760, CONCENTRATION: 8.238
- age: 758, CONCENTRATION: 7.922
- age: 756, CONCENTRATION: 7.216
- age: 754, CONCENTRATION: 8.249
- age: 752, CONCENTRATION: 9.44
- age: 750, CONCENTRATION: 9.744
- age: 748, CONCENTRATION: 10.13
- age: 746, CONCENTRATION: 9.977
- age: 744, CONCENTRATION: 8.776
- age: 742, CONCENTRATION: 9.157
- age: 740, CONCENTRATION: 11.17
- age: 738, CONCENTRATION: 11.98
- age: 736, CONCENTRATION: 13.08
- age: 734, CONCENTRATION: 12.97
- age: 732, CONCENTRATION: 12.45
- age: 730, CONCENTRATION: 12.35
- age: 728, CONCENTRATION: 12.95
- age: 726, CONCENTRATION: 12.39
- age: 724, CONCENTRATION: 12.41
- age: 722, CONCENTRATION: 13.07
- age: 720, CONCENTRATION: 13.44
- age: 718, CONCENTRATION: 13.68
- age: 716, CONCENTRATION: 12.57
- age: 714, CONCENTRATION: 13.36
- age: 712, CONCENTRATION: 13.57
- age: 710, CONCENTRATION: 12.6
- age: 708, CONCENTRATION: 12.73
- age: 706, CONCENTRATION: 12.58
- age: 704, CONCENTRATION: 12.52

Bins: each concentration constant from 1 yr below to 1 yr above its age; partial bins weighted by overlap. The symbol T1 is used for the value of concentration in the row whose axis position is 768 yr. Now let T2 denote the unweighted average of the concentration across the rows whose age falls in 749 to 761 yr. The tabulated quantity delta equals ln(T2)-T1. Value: -9.4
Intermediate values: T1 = 11.55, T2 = 8.5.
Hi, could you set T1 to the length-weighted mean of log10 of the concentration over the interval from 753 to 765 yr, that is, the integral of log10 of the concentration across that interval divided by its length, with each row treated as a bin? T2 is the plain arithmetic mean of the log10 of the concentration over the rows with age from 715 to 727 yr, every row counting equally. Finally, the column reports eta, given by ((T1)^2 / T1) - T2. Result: -0.19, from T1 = 0.92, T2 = 1.111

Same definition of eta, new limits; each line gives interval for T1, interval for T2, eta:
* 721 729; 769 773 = -0.01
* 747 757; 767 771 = -0.14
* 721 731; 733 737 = -0.01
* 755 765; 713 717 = -0.19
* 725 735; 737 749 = 0.09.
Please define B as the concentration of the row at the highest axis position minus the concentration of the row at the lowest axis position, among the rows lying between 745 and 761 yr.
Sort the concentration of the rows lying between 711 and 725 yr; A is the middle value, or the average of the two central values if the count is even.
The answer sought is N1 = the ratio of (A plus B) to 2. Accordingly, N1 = 5.8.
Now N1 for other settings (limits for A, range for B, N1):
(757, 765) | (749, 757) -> 3.1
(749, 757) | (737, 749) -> 3.5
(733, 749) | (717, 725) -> 4.7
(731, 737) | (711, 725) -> 5.9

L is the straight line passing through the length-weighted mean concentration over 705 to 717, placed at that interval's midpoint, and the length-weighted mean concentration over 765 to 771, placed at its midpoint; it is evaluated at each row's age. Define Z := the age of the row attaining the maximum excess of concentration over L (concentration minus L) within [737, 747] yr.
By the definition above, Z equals 738 yr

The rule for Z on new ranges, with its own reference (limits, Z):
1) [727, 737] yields 736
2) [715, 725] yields 718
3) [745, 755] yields 748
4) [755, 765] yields 764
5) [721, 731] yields 728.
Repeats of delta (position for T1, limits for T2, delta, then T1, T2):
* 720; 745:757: -11.2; 13.44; 9.1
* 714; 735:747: -11.0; 13.36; 10.7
